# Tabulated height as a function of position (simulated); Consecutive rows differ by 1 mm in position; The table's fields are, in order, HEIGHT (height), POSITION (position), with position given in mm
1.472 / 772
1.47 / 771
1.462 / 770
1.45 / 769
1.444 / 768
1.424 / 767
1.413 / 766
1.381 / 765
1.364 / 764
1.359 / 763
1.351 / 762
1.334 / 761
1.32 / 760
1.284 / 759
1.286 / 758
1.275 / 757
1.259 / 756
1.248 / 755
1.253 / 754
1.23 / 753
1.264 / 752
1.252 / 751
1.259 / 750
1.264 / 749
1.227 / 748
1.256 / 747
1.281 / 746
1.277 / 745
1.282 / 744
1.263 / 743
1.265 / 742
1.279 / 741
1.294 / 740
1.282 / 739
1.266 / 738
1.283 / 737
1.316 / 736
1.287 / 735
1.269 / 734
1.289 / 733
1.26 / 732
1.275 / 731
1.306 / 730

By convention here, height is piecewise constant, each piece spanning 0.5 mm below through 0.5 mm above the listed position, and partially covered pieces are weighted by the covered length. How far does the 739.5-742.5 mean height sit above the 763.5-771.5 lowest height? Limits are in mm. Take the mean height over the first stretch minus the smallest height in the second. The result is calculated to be -0.08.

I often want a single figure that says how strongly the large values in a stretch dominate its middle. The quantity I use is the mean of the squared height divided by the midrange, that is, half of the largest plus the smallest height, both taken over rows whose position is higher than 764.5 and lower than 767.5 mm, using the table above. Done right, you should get 1.41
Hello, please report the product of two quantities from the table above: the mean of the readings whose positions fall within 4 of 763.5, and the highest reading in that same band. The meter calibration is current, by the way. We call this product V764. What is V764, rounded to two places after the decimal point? 1.95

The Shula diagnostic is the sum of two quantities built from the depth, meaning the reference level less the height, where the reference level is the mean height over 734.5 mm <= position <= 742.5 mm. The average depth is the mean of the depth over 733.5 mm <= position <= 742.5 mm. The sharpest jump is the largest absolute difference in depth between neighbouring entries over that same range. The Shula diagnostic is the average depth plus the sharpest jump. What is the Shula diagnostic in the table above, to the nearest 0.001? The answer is 0.035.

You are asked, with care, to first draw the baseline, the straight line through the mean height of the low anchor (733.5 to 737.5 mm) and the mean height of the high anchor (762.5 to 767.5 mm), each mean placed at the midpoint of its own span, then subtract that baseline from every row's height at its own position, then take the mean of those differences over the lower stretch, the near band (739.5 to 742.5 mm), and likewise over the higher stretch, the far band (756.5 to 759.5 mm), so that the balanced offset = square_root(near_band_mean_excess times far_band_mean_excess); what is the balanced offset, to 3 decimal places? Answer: 0.048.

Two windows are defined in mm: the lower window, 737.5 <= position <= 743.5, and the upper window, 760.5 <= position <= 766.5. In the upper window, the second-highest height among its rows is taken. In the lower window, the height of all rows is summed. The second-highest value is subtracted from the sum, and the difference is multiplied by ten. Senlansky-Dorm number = 62.7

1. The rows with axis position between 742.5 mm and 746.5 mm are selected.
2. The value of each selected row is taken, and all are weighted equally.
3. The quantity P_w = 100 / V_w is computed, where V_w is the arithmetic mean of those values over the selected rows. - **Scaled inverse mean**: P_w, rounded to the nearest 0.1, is 78.4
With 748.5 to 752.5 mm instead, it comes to 79.4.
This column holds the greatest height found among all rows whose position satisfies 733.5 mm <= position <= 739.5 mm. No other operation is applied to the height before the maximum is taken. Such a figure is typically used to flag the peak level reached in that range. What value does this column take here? 1.316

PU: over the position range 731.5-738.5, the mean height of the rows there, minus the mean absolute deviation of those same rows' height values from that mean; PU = 1.27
